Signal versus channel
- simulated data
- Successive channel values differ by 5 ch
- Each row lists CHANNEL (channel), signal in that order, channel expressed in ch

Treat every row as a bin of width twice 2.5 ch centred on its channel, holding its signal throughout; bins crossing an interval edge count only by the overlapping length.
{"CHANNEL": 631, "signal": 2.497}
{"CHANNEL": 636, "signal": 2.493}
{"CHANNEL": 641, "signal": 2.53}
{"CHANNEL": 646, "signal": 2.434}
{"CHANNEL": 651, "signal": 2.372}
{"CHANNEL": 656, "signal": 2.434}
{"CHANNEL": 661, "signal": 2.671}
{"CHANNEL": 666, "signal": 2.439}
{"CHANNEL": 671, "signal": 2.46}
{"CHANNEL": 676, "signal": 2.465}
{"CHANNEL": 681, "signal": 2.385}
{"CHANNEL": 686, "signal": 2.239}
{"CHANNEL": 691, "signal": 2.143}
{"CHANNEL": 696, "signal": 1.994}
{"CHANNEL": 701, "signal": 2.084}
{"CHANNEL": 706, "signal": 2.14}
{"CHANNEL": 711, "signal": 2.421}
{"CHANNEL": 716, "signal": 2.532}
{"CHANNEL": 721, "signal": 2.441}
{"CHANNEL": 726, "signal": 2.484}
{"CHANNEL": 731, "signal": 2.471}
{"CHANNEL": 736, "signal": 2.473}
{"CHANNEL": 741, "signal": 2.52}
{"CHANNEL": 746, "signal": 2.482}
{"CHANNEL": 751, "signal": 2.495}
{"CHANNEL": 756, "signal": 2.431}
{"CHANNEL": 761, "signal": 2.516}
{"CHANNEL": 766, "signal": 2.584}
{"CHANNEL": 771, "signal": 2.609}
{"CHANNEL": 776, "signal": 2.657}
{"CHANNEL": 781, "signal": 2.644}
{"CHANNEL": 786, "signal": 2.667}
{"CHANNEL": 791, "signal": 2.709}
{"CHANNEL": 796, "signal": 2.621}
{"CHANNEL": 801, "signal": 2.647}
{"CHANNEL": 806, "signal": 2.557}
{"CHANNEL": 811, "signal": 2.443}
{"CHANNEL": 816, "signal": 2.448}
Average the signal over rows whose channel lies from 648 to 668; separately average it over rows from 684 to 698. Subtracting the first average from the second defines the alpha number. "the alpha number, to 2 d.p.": -0.35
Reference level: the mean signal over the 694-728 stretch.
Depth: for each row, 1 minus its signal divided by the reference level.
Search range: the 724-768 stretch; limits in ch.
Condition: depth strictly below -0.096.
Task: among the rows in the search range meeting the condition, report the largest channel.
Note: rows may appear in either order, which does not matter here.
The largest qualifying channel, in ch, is 766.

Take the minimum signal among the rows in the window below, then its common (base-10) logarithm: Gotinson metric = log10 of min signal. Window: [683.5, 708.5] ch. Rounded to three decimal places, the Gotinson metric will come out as 0.300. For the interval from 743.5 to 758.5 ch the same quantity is 0.386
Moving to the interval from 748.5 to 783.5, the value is 0.386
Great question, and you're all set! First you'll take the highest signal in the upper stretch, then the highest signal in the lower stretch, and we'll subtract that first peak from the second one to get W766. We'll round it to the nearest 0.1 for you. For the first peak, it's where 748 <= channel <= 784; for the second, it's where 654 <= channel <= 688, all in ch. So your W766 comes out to 0.0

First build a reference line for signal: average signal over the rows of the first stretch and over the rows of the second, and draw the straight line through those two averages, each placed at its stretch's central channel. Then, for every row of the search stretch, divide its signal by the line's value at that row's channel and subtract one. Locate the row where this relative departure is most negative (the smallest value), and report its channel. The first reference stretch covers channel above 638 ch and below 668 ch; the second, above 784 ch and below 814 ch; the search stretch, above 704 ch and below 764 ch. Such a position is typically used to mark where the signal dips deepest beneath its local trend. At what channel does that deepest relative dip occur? 706 ch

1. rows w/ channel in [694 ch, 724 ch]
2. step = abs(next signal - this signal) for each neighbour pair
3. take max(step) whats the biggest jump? 0.28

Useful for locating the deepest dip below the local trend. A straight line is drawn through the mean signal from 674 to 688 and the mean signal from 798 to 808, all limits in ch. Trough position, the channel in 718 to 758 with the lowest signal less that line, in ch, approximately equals 756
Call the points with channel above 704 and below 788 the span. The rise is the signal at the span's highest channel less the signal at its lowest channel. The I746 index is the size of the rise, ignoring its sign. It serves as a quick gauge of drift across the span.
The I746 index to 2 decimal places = 0.53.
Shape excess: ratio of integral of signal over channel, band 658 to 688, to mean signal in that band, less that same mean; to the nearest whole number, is 28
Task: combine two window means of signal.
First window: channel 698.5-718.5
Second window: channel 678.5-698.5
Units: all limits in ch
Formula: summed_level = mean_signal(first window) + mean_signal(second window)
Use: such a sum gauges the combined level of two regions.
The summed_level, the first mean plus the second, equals 4.48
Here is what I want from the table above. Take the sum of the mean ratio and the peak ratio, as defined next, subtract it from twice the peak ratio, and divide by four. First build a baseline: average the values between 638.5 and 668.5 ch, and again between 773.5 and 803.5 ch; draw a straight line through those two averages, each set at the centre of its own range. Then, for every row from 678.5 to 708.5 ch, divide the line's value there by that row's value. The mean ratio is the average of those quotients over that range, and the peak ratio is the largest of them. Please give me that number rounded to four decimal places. 0.0244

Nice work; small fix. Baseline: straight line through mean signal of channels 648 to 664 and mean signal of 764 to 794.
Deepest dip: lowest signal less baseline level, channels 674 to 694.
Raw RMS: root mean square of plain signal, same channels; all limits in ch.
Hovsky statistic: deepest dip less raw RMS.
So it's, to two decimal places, -2.70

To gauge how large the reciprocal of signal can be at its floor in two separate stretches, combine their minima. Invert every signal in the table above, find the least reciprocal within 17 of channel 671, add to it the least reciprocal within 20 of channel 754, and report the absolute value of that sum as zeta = 0.758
